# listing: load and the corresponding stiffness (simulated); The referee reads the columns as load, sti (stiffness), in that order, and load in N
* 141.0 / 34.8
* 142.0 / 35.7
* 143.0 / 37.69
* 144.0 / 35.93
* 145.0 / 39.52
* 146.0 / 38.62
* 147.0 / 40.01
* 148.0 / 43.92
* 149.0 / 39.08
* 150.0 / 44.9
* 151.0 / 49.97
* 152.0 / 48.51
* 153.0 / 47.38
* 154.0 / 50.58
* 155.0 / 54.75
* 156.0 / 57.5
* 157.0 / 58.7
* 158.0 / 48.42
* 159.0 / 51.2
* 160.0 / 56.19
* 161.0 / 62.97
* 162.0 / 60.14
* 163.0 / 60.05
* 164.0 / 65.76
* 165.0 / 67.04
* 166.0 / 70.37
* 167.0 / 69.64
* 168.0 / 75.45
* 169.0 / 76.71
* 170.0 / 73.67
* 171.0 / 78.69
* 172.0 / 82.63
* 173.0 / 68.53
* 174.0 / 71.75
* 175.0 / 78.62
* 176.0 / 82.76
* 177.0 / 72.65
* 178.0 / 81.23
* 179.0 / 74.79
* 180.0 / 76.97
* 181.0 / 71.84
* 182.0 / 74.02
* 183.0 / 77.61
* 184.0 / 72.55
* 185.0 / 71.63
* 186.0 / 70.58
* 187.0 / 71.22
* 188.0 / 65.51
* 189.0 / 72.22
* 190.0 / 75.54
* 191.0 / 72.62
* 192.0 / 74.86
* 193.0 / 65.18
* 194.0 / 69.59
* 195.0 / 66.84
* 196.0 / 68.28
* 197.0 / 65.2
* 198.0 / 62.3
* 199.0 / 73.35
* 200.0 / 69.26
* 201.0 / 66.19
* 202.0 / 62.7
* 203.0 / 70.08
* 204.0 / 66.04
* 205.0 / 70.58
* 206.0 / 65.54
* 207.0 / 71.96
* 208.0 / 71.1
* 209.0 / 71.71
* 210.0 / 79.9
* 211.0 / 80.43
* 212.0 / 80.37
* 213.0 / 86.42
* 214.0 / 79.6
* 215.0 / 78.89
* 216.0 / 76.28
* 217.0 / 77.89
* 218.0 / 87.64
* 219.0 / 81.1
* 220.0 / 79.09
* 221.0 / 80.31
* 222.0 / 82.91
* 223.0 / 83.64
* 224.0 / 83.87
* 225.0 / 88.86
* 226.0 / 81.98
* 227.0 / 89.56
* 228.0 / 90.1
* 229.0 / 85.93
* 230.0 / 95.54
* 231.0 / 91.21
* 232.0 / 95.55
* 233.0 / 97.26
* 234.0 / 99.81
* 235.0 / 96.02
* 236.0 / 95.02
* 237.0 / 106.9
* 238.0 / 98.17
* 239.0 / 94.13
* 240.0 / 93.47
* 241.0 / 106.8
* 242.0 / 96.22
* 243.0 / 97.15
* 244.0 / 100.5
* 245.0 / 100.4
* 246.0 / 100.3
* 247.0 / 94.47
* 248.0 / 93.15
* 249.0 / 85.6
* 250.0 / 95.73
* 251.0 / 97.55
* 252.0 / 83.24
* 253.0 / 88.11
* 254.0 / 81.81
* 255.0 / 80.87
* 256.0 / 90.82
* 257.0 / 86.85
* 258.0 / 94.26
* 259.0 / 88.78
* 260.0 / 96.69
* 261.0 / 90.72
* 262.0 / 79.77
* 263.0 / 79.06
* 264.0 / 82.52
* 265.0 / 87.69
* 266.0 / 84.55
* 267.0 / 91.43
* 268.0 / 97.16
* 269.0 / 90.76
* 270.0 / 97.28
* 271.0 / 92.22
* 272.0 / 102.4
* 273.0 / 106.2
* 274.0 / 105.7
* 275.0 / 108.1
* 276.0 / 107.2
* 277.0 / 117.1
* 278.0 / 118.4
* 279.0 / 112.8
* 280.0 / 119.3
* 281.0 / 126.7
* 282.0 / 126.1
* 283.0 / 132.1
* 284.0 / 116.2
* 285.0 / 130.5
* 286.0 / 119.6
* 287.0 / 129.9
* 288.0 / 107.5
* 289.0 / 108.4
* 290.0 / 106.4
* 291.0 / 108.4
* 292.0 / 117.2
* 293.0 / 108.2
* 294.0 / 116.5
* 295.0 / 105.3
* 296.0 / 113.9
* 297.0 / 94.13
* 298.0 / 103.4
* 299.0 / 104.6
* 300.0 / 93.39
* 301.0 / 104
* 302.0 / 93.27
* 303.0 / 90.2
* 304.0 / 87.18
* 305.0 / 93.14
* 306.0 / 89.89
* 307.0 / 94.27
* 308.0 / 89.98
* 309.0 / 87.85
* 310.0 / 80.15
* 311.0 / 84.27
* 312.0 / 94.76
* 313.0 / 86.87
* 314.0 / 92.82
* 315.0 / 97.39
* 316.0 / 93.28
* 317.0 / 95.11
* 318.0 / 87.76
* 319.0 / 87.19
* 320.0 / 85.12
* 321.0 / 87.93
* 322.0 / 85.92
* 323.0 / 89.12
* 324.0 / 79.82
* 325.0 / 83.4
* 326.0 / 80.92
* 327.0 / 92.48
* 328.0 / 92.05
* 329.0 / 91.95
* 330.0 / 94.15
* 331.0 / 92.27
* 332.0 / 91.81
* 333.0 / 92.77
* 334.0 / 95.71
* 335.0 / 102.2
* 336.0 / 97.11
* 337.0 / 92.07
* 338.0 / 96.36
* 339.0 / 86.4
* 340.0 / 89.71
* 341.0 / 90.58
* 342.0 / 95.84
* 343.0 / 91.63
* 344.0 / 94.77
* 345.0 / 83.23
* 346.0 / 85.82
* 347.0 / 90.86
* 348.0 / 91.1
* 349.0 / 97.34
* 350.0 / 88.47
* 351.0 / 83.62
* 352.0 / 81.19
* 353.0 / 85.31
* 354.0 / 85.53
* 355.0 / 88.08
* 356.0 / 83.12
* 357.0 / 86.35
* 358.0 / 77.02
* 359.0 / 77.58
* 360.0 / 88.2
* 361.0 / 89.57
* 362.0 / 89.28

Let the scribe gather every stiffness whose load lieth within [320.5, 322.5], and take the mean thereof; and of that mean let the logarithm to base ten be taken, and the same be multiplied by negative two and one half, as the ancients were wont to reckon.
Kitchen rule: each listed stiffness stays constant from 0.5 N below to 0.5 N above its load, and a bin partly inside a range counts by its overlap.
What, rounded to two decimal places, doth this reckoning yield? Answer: -4.85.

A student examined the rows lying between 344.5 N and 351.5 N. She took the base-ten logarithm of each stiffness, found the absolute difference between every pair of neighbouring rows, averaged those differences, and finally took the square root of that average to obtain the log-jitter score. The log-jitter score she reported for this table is 0.149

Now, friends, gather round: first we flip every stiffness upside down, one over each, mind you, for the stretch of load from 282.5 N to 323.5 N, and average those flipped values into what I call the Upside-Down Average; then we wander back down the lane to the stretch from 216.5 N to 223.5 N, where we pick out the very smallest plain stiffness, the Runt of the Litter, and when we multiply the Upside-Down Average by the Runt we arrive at 0.79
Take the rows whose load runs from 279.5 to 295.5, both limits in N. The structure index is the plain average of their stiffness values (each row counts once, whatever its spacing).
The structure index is 117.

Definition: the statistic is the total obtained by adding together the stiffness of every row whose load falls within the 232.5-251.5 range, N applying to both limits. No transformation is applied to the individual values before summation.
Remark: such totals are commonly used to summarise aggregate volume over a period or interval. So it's 1849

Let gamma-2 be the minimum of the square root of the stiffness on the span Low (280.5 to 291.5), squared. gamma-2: 106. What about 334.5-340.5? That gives 86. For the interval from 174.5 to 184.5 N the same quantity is 72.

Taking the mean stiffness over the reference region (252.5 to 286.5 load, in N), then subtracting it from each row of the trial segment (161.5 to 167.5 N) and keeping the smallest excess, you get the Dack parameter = -41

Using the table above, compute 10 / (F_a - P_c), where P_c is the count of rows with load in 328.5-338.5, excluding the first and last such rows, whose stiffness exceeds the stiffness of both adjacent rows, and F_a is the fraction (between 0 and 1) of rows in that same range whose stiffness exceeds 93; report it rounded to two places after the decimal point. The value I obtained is -6.67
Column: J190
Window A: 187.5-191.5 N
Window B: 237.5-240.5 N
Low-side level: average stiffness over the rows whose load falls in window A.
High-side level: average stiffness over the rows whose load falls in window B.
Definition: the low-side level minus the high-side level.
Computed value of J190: -24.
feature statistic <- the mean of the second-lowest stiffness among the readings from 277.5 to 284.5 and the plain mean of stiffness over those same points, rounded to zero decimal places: 119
